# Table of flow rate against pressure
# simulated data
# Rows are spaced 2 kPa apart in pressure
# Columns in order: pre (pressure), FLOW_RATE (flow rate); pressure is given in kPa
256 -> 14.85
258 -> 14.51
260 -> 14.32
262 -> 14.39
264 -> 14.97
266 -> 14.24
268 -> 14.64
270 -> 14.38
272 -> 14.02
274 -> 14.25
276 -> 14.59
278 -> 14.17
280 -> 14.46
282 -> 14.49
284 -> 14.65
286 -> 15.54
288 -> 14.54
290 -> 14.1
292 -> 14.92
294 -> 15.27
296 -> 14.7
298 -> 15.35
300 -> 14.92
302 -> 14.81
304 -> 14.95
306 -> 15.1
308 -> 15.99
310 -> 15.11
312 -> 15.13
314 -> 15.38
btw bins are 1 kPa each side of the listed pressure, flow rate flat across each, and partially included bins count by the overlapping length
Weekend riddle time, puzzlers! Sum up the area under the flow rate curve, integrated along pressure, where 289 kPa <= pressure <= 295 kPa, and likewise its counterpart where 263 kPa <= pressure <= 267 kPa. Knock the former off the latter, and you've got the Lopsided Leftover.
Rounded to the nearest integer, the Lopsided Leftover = -30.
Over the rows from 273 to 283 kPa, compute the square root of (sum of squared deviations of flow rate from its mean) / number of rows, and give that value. 0.16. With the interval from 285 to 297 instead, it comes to 0.47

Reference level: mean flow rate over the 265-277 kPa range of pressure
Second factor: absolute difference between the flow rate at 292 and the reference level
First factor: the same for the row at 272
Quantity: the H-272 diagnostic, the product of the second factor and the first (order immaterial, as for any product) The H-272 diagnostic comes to 0.19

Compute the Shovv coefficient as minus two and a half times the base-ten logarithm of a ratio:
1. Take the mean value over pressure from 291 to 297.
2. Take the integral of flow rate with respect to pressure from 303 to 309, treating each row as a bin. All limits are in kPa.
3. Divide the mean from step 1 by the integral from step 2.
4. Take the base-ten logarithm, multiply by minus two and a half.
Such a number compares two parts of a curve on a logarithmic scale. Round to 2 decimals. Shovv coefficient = 1.97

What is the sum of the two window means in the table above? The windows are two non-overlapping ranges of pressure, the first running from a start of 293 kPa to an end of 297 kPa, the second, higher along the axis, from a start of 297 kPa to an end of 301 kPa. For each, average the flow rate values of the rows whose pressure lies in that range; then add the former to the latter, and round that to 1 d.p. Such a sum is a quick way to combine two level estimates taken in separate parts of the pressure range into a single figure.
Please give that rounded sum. 30.1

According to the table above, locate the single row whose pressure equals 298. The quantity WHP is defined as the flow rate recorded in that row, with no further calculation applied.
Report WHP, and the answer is 15.35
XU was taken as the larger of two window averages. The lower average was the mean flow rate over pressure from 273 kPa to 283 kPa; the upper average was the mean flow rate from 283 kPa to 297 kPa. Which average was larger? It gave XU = 14.8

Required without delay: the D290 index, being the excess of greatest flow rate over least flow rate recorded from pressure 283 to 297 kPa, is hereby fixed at 1.4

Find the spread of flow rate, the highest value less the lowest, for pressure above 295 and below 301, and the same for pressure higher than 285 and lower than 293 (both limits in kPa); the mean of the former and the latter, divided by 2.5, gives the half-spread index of 0.42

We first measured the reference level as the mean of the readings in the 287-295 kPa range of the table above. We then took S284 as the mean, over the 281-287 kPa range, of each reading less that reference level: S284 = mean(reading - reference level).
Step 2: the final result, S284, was 0.19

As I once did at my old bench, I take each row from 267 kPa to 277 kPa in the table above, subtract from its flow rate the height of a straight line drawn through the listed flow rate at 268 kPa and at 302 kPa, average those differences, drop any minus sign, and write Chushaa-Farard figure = 0.28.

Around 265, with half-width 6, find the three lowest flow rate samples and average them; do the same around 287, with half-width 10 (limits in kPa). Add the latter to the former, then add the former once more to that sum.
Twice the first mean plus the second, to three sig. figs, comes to 42.9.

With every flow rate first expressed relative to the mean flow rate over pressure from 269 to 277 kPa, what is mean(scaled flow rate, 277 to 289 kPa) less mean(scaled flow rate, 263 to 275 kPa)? 0.016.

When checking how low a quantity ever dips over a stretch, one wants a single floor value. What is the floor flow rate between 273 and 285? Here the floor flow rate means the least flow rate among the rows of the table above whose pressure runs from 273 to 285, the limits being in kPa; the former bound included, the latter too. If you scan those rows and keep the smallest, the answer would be 14.17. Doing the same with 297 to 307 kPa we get 14.81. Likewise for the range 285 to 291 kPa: 14.1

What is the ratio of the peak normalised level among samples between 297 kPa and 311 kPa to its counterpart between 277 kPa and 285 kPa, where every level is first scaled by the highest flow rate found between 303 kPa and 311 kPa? 1.09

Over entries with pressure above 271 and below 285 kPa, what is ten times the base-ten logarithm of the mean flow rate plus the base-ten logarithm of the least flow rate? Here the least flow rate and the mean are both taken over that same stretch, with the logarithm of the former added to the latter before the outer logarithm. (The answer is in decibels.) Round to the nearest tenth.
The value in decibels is 11.9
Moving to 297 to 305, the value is 12.1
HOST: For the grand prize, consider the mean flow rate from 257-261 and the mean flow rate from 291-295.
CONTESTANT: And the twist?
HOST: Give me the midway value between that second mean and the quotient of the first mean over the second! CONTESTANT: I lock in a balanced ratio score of 8.025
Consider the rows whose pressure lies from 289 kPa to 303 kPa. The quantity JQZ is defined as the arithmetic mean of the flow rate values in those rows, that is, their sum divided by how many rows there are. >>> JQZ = 14.9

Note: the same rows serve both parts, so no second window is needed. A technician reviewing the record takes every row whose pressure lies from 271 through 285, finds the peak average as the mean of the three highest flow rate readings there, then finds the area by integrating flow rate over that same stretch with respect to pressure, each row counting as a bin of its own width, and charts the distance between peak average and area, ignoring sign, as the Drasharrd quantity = 187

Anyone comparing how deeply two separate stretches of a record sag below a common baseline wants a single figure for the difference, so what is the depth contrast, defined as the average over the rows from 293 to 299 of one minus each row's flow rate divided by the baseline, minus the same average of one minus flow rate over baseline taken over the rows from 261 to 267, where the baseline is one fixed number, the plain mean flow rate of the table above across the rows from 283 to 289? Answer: -0.038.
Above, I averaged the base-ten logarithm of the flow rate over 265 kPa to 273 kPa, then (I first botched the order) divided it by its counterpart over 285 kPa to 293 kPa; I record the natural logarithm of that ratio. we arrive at -0.011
